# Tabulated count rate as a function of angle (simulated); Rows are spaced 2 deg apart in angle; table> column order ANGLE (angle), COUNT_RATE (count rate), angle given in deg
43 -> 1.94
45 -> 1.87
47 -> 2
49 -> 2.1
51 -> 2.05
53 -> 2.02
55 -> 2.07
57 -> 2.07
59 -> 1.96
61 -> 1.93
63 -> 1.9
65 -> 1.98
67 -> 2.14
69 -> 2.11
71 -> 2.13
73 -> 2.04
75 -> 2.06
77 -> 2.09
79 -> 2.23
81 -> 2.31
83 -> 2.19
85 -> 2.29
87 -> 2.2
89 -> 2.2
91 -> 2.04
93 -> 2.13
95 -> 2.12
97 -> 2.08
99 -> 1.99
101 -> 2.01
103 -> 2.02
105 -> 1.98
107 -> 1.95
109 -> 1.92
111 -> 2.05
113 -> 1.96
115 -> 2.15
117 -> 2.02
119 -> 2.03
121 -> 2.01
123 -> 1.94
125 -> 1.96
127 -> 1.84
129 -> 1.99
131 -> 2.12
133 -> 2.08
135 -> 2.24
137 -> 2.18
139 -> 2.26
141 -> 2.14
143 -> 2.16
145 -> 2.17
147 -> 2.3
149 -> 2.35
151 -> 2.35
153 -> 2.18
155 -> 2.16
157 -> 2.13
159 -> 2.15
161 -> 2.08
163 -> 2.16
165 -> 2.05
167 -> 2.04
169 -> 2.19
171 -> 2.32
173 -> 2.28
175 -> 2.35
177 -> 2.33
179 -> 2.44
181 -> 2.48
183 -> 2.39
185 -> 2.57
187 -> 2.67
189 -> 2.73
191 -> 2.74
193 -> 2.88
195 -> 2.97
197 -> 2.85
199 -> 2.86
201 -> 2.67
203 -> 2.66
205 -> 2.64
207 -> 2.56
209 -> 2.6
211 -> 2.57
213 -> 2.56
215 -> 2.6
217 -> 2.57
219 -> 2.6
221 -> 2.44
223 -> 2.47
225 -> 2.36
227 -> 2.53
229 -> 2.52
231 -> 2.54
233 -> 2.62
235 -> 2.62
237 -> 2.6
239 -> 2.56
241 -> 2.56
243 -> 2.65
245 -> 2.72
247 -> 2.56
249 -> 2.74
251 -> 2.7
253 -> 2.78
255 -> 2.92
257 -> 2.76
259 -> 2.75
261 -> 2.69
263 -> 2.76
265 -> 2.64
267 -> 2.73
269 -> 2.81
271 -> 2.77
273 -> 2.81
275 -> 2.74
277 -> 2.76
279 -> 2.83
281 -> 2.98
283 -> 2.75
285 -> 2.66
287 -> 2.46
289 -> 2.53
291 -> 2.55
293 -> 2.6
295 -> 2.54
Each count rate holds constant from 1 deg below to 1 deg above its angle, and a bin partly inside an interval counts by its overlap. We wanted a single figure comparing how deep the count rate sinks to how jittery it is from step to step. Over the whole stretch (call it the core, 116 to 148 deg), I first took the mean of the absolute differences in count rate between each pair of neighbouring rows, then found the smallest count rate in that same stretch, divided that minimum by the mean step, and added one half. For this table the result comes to 24.7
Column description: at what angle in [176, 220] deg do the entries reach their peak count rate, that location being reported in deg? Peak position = 195 deg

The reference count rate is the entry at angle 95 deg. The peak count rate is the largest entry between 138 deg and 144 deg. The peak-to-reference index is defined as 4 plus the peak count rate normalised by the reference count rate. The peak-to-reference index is 5.1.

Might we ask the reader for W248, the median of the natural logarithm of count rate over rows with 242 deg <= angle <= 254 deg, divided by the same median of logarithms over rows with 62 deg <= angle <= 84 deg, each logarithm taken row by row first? 1.34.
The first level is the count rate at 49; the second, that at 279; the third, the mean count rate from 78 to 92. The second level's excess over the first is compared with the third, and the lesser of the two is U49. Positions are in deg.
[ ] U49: 0.73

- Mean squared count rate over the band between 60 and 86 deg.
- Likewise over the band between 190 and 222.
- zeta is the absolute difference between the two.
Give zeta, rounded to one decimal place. 2.7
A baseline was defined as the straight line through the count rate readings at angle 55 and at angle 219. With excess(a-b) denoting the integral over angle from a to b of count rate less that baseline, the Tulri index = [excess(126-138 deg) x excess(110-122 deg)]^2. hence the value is 65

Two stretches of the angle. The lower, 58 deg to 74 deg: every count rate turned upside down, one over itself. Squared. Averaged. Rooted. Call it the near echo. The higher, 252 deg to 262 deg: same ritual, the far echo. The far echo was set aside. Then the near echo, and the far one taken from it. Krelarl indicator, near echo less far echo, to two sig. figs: 0.14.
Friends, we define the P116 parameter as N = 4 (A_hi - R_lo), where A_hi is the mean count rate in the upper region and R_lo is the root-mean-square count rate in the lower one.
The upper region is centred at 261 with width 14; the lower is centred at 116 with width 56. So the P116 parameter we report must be 2.8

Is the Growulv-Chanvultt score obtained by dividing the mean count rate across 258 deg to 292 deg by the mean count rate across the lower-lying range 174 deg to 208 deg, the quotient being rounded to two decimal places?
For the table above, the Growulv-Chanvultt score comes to 1.03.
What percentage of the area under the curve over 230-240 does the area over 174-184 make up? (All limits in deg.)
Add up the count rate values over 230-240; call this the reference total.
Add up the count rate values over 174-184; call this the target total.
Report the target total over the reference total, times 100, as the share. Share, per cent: 93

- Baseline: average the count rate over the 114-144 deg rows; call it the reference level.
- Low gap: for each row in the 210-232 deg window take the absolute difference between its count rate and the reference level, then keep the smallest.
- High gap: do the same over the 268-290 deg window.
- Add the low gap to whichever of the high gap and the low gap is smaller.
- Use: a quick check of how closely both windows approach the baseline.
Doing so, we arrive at 0.57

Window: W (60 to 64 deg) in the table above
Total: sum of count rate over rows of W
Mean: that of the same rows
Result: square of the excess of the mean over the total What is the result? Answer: 4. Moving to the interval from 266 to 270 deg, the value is 8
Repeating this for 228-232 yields 6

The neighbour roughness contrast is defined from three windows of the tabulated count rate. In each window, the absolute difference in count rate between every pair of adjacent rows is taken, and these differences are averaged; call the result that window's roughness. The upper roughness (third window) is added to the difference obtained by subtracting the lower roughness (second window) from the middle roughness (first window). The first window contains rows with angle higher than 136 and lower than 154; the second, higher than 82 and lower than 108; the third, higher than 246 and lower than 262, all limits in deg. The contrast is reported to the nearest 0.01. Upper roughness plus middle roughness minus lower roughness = 0.11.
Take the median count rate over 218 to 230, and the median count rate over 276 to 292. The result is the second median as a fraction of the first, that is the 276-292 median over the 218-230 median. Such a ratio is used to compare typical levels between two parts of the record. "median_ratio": 1.08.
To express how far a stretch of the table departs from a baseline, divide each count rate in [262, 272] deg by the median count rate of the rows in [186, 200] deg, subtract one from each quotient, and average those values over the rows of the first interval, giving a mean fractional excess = -0.038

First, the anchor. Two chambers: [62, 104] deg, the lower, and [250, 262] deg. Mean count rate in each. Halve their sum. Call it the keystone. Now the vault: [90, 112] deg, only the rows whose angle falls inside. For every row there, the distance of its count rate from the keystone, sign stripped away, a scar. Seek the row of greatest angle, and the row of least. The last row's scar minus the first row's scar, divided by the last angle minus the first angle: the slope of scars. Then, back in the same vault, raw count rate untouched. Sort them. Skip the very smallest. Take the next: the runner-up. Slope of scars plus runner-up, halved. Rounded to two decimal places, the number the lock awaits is 0.97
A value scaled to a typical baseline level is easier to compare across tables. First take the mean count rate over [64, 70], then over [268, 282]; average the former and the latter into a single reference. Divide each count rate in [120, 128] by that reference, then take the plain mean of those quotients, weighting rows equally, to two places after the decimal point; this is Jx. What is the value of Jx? 0.79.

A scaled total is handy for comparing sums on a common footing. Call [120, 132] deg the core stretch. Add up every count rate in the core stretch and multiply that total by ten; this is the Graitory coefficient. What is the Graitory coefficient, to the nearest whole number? 119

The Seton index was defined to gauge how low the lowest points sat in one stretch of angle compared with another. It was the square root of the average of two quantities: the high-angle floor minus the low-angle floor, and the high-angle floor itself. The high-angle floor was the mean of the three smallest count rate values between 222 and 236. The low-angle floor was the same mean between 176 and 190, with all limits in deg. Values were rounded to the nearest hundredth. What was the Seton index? 1.12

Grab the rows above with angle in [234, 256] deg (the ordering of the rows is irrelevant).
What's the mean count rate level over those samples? 2.67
